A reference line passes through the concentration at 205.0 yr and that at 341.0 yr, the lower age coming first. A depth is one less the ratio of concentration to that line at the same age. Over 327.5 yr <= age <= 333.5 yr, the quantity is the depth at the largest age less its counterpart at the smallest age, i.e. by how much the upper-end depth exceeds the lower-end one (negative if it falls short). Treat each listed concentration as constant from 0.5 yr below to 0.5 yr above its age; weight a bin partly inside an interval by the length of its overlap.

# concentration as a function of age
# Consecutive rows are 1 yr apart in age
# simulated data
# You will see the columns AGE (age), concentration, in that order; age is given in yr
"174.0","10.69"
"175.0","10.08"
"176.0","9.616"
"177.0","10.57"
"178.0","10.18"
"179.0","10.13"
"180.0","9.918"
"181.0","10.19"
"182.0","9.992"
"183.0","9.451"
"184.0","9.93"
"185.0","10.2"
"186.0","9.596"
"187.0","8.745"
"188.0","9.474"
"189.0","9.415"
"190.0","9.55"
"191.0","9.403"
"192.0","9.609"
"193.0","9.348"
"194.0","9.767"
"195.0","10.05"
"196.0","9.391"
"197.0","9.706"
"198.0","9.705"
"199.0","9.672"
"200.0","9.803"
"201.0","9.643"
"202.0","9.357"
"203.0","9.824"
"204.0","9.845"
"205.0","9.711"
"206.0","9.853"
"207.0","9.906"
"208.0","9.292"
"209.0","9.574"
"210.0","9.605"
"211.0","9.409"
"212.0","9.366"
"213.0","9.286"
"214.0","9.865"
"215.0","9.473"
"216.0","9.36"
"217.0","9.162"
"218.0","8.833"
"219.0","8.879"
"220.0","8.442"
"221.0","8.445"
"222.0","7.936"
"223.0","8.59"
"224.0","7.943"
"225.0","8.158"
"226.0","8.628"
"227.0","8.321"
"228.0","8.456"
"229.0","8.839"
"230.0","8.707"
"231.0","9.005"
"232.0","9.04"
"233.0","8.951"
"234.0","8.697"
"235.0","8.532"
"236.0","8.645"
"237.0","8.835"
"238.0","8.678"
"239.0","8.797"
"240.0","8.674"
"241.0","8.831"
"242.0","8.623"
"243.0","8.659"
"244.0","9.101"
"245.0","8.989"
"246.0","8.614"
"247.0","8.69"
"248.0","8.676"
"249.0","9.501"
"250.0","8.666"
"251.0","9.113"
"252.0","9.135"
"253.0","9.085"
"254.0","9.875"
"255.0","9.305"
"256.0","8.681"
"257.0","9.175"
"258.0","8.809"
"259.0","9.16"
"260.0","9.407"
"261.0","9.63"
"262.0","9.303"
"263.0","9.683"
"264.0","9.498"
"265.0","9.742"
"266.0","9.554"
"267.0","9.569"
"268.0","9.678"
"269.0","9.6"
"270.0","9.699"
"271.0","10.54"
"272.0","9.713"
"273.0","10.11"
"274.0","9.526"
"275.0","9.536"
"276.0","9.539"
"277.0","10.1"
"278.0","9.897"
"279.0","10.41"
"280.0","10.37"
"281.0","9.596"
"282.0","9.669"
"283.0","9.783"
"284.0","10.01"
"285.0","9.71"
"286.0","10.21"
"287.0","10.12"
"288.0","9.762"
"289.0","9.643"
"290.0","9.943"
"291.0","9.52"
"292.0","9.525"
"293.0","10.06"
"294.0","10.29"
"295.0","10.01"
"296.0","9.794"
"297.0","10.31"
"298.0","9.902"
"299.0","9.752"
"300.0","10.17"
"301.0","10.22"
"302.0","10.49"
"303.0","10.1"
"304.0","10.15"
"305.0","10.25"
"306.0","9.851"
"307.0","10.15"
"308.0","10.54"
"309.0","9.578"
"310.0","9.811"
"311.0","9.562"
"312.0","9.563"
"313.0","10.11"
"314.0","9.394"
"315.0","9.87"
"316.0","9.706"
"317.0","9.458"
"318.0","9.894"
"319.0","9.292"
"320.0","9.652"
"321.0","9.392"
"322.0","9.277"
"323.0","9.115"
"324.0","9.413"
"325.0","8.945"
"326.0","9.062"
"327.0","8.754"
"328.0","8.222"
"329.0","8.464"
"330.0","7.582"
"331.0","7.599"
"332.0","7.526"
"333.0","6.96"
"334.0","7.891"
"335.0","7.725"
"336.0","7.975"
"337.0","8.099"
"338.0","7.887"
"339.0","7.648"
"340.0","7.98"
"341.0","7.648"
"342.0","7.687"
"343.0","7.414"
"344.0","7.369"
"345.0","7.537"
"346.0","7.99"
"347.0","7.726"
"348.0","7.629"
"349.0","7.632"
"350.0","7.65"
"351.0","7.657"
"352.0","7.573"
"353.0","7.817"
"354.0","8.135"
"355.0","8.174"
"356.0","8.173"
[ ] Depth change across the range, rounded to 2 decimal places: 0.15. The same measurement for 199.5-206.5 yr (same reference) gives -0.01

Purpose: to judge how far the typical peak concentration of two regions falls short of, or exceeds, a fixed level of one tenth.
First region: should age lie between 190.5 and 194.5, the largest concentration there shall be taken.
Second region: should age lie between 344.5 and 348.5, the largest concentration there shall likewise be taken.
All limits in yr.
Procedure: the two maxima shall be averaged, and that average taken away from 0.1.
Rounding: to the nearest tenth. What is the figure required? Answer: -8.8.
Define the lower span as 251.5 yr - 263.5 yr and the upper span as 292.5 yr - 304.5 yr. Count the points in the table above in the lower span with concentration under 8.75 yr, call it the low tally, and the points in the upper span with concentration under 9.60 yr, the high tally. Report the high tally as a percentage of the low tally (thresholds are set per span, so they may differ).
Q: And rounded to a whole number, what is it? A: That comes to 0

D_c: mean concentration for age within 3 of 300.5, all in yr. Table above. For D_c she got 10.1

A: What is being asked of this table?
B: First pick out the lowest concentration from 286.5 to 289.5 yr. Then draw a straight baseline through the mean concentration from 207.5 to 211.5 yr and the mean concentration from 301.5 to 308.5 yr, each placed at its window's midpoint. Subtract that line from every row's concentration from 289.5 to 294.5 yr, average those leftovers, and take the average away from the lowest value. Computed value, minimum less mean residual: 9.9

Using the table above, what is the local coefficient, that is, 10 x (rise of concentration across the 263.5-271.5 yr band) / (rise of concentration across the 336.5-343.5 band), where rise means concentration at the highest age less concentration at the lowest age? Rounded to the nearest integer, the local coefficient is -15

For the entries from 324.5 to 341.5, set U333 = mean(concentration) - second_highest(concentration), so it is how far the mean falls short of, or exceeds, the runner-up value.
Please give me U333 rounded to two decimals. -0.95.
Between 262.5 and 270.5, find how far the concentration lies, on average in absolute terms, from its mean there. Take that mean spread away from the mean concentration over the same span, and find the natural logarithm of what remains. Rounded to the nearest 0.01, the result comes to 2.26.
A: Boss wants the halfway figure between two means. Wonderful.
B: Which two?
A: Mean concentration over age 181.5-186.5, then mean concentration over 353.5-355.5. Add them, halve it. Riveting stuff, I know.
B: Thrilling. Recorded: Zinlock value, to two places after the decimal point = 8.99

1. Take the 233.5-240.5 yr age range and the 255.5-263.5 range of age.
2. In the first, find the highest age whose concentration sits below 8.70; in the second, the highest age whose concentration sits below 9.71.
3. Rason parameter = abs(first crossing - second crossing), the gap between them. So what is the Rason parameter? 23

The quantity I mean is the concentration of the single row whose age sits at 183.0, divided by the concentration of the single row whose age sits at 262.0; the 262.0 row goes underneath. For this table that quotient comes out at 1.02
